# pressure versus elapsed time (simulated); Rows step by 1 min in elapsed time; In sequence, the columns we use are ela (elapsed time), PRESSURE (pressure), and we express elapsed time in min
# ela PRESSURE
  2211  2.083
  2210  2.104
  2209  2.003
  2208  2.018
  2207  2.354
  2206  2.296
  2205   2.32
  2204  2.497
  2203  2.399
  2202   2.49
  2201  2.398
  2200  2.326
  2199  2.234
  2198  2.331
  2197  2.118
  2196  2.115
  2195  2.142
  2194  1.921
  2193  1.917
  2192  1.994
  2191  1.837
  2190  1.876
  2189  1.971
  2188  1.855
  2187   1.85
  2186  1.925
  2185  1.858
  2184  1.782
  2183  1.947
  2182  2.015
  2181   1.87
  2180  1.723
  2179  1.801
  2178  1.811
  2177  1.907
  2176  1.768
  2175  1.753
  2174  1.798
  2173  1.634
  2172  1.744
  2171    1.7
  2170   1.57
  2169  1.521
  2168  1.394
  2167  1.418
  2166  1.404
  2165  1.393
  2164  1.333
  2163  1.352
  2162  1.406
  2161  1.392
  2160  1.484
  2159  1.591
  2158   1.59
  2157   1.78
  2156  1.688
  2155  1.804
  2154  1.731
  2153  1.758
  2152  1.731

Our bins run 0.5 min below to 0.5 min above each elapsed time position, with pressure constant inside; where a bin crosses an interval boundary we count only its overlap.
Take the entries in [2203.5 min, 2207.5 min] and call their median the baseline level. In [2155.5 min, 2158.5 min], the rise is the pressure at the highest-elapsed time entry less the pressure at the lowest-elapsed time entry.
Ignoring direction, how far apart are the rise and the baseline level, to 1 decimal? 2.4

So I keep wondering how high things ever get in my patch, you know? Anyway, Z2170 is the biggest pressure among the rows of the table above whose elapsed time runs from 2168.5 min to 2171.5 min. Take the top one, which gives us 1.7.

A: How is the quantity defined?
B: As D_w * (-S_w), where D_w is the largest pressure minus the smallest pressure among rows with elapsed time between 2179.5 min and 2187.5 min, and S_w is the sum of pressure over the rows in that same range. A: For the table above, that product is -4.4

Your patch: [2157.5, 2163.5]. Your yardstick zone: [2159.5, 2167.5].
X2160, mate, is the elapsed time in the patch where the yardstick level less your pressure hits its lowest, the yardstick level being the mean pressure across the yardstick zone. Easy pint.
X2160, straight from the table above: 2159 min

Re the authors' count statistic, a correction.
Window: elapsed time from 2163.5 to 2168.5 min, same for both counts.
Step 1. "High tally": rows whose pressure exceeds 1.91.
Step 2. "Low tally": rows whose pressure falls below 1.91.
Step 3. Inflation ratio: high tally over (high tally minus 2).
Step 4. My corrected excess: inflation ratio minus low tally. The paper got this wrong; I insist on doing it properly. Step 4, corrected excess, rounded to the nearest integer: -5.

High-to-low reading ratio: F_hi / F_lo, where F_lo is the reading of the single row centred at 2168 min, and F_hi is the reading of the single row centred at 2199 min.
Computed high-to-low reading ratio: 1.60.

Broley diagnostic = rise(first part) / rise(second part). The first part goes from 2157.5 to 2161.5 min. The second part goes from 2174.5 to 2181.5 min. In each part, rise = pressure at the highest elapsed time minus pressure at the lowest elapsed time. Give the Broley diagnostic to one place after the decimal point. -1.7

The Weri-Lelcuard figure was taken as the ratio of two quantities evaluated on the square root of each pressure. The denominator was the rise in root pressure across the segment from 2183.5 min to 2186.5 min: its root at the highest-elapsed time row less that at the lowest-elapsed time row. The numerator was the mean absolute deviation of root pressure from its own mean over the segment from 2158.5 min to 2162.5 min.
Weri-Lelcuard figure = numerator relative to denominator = 0.54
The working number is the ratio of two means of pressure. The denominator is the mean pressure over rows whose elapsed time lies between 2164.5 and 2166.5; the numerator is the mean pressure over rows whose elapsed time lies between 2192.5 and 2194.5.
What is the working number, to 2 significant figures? 1.4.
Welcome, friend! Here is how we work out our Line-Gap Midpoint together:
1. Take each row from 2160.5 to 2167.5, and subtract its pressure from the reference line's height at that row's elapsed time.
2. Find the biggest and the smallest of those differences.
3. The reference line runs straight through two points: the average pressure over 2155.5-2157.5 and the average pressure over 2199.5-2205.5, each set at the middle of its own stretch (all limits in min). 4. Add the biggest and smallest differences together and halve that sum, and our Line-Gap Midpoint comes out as 0.46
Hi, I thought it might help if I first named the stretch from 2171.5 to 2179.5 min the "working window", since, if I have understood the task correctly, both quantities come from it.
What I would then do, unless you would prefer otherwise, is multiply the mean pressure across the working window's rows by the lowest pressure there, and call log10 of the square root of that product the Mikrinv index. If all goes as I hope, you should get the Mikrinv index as 0.23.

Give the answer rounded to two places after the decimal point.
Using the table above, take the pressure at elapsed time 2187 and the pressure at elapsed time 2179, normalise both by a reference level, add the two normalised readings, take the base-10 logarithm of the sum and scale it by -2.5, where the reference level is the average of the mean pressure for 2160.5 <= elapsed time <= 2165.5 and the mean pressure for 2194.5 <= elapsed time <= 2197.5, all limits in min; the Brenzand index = -0.80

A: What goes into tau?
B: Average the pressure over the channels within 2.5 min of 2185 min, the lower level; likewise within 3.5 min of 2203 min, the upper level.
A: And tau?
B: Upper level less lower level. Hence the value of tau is 0.52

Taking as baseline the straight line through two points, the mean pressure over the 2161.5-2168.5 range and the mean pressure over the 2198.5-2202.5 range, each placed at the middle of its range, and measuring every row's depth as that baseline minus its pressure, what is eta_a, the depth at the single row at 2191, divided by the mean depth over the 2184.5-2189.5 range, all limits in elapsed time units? 3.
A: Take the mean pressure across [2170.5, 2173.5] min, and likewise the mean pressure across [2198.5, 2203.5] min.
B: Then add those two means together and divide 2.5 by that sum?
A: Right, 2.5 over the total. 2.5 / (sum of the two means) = 0.62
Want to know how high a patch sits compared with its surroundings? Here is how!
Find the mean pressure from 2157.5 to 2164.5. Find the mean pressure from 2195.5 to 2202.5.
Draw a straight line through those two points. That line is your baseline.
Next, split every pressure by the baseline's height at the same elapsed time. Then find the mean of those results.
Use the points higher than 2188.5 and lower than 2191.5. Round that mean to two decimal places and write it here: 0.91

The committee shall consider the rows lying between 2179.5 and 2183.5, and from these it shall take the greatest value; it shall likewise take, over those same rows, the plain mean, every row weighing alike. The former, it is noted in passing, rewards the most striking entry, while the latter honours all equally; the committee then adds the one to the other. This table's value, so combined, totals 3.9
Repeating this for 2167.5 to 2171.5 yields 3.2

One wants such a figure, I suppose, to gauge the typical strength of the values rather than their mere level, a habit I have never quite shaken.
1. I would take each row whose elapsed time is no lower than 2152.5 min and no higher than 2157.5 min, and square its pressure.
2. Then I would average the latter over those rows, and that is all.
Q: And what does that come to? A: 3.1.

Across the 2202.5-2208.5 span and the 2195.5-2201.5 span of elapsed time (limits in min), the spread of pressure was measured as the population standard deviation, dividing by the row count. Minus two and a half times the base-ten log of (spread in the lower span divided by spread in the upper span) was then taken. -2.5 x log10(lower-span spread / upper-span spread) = 0.3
